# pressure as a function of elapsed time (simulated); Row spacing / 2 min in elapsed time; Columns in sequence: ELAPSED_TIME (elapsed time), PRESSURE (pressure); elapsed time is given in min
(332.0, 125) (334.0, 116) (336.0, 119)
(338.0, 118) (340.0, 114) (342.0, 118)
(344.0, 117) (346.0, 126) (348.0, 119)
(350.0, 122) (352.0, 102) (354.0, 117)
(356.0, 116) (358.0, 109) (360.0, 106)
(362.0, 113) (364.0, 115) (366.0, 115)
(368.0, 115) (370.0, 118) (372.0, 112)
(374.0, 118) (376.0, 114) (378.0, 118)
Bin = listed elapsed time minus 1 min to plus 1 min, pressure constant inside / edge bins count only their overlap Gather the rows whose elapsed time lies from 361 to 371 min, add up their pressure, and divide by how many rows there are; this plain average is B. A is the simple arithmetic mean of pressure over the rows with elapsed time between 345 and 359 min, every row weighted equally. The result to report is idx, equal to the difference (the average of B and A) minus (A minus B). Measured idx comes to 115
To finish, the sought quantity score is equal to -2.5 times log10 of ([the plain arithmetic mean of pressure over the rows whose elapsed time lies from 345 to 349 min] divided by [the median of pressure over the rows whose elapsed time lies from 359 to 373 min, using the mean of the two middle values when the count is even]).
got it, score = -0.07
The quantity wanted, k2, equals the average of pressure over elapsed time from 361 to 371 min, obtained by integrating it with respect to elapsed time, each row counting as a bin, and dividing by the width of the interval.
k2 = 115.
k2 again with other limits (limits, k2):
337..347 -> 119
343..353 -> 117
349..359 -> 113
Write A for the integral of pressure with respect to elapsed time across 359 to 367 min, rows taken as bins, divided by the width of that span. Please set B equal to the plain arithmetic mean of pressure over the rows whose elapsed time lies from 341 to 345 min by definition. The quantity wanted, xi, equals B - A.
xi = 5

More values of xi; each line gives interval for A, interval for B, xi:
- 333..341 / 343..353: 0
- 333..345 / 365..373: -2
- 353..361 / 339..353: 5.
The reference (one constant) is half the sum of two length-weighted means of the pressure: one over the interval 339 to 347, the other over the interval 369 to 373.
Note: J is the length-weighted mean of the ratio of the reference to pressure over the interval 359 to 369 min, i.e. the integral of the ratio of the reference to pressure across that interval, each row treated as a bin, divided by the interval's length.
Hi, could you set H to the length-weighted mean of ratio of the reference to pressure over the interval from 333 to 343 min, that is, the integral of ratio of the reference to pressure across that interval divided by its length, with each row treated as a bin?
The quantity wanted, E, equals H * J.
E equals 1.04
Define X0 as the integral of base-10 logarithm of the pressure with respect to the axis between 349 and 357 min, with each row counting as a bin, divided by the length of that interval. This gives 2.06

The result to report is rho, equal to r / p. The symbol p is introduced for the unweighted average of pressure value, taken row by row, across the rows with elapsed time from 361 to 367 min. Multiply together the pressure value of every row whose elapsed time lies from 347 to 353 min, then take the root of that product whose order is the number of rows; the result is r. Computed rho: 1.00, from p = 114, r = 114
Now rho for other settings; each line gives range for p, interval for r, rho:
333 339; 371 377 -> 0.97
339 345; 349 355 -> 0.97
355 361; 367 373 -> 1.04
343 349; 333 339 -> 0.98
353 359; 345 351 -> 1.07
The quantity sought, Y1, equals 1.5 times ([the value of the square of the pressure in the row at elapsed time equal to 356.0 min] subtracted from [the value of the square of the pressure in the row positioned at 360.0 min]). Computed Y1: -3330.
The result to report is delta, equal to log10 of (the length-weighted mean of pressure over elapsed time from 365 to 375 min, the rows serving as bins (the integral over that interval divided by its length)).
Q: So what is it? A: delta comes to 2.06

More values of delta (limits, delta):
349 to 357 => 2.06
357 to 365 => 2.04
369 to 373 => 2.06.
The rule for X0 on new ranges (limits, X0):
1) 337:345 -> 2.07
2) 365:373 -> 2.06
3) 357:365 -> 2.04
